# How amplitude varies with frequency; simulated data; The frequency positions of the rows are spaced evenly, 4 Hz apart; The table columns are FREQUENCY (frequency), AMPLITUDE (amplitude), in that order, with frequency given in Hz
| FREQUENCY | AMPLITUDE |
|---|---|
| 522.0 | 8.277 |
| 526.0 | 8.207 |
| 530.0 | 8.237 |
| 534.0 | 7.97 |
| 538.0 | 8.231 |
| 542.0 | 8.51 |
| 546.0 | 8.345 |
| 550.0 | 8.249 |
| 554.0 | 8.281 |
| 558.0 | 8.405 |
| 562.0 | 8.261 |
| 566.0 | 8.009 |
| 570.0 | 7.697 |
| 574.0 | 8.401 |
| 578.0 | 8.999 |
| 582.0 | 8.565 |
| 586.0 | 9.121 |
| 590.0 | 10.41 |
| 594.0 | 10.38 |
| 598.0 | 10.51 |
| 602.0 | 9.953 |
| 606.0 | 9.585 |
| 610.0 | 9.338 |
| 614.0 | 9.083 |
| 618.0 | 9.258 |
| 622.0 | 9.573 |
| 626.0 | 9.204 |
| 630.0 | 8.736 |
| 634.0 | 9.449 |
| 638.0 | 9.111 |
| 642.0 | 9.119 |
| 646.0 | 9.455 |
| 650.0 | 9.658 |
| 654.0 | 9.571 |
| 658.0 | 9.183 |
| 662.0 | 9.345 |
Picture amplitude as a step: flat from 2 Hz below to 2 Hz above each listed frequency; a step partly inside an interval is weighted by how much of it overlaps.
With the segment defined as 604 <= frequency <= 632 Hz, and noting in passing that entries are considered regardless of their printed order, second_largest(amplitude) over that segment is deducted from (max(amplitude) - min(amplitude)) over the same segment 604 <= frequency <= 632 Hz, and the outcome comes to -8.72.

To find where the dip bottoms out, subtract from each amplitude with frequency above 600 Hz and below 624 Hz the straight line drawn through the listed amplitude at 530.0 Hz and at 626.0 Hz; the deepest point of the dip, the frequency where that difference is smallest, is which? 614.0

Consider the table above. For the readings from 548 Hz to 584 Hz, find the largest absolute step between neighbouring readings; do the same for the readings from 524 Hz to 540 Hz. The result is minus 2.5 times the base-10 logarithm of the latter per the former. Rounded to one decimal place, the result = 1.1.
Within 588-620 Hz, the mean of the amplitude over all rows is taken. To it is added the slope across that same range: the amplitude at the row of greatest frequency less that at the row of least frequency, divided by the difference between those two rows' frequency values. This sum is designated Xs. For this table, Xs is 9.8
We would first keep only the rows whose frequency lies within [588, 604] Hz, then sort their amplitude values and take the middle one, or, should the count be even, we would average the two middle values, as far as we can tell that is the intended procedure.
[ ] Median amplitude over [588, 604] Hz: 10.4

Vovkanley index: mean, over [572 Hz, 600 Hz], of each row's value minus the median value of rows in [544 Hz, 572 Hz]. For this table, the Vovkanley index 1.2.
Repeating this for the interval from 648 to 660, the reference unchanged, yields 1.2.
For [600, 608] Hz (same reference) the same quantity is 1.5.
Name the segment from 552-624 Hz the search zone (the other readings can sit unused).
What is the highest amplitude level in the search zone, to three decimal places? 10.510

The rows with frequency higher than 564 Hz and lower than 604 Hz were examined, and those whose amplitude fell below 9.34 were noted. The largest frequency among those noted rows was 586.0 Hz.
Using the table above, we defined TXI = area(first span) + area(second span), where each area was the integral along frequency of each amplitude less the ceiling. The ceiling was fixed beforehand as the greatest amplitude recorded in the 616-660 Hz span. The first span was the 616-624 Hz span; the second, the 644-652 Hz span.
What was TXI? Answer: -2.8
